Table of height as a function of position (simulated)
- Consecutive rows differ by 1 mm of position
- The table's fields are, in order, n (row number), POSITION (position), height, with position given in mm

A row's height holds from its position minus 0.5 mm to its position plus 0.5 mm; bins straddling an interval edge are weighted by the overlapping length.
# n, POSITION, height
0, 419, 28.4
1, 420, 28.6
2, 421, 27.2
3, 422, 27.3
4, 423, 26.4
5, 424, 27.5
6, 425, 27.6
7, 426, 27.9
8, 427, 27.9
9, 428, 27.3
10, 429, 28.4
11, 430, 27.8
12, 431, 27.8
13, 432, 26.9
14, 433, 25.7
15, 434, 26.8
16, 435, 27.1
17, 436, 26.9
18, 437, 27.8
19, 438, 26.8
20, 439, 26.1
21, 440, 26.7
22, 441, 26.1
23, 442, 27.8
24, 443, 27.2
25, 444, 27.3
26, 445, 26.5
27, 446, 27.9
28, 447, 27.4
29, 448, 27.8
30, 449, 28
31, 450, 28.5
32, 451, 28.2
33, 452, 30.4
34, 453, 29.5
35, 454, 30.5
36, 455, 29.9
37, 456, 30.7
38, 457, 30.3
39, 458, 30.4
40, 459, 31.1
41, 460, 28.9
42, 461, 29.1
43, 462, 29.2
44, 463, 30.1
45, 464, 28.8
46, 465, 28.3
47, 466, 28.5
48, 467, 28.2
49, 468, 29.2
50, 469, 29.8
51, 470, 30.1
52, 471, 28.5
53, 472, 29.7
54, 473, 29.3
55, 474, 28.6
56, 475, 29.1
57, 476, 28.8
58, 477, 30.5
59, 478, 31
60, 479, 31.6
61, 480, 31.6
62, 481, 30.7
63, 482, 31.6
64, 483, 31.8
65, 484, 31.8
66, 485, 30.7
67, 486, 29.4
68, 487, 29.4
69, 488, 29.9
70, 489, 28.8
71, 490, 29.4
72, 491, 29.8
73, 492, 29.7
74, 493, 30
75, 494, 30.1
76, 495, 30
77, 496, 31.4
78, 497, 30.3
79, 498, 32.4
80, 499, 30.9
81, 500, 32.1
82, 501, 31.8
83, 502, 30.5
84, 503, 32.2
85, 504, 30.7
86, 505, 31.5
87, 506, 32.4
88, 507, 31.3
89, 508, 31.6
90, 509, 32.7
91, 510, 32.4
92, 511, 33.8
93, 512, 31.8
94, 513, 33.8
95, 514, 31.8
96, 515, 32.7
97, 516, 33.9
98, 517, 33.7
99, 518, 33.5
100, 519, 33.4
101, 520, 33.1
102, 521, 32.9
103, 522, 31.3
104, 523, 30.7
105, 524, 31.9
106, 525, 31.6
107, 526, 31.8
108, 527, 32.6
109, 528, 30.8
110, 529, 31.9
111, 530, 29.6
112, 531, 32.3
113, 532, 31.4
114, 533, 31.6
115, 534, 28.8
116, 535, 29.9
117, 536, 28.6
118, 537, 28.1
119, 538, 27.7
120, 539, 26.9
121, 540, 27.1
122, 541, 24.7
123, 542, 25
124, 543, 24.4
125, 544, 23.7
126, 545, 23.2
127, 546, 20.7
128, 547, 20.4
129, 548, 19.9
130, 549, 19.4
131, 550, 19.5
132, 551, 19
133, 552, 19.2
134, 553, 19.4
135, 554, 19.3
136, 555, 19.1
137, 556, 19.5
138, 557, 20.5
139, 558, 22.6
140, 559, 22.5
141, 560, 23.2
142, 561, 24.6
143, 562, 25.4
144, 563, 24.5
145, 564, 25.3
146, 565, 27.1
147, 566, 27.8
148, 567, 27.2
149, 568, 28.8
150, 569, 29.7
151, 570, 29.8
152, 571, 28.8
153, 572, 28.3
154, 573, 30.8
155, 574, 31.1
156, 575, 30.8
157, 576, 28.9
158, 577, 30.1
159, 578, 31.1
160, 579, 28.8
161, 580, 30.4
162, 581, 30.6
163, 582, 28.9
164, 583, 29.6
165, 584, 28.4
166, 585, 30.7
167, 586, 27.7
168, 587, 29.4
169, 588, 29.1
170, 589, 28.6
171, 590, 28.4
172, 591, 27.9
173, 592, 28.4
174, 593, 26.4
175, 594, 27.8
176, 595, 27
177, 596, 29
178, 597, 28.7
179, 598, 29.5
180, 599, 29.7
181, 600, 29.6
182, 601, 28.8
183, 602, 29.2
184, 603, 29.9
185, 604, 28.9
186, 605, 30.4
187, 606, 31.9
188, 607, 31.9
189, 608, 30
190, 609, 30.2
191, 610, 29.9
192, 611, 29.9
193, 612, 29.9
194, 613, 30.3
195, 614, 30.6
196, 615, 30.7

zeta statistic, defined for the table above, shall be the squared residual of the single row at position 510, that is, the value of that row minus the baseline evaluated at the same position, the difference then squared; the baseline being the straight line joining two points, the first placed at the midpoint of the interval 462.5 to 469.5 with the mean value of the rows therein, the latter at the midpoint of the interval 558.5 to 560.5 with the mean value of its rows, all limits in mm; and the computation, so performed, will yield 40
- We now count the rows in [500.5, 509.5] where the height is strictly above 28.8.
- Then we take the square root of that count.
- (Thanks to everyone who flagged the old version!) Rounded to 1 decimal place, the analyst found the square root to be 3.0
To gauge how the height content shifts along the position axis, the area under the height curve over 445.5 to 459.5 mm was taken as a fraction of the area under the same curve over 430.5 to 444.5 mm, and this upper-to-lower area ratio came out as 1.09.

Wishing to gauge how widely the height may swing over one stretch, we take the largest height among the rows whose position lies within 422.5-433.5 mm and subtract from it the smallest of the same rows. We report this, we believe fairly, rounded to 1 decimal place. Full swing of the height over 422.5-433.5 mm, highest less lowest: 2.7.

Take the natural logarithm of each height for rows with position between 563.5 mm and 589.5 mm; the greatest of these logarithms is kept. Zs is 3.44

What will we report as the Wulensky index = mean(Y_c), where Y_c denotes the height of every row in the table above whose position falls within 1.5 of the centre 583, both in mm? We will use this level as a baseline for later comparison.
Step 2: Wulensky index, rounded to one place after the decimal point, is 29.0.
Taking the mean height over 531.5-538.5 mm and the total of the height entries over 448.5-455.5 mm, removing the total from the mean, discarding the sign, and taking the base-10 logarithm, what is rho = 2.24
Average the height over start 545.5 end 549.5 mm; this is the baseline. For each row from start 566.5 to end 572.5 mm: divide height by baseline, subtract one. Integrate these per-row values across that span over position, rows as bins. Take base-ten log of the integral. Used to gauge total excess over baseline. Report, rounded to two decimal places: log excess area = 0.41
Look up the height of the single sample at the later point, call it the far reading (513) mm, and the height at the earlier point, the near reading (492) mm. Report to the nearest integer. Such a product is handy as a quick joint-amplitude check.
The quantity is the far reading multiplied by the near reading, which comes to 1004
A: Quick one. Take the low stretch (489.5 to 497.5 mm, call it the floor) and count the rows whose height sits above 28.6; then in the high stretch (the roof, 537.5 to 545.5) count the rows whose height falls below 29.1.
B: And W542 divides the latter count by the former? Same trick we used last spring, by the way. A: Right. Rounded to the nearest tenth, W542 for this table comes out 1.0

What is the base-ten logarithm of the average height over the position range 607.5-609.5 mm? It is 1.48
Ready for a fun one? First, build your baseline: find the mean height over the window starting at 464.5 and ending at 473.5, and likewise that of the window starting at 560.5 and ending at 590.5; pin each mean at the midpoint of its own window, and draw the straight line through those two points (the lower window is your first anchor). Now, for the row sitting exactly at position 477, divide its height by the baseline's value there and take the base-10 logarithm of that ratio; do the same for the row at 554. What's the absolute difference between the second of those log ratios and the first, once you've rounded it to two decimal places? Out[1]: 0.19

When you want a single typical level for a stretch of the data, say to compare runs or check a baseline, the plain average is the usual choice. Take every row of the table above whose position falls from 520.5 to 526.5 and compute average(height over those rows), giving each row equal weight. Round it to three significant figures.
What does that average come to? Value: 31.7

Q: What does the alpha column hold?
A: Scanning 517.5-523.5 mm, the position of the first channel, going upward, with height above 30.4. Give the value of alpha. 518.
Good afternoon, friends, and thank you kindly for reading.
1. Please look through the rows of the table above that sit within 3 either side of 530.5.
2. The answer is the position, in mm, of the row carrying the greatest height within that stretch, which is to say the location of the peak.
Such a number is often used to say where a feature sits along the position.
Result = 531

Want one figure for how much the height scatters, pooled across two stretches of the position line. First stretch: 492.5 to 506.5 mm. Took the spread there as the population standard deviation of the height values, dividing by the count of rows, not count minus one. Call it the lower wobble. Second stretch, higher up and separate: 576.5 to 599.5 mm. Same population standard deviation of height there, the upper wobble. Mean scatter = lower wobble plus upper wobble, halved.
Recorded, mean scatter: 1.02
